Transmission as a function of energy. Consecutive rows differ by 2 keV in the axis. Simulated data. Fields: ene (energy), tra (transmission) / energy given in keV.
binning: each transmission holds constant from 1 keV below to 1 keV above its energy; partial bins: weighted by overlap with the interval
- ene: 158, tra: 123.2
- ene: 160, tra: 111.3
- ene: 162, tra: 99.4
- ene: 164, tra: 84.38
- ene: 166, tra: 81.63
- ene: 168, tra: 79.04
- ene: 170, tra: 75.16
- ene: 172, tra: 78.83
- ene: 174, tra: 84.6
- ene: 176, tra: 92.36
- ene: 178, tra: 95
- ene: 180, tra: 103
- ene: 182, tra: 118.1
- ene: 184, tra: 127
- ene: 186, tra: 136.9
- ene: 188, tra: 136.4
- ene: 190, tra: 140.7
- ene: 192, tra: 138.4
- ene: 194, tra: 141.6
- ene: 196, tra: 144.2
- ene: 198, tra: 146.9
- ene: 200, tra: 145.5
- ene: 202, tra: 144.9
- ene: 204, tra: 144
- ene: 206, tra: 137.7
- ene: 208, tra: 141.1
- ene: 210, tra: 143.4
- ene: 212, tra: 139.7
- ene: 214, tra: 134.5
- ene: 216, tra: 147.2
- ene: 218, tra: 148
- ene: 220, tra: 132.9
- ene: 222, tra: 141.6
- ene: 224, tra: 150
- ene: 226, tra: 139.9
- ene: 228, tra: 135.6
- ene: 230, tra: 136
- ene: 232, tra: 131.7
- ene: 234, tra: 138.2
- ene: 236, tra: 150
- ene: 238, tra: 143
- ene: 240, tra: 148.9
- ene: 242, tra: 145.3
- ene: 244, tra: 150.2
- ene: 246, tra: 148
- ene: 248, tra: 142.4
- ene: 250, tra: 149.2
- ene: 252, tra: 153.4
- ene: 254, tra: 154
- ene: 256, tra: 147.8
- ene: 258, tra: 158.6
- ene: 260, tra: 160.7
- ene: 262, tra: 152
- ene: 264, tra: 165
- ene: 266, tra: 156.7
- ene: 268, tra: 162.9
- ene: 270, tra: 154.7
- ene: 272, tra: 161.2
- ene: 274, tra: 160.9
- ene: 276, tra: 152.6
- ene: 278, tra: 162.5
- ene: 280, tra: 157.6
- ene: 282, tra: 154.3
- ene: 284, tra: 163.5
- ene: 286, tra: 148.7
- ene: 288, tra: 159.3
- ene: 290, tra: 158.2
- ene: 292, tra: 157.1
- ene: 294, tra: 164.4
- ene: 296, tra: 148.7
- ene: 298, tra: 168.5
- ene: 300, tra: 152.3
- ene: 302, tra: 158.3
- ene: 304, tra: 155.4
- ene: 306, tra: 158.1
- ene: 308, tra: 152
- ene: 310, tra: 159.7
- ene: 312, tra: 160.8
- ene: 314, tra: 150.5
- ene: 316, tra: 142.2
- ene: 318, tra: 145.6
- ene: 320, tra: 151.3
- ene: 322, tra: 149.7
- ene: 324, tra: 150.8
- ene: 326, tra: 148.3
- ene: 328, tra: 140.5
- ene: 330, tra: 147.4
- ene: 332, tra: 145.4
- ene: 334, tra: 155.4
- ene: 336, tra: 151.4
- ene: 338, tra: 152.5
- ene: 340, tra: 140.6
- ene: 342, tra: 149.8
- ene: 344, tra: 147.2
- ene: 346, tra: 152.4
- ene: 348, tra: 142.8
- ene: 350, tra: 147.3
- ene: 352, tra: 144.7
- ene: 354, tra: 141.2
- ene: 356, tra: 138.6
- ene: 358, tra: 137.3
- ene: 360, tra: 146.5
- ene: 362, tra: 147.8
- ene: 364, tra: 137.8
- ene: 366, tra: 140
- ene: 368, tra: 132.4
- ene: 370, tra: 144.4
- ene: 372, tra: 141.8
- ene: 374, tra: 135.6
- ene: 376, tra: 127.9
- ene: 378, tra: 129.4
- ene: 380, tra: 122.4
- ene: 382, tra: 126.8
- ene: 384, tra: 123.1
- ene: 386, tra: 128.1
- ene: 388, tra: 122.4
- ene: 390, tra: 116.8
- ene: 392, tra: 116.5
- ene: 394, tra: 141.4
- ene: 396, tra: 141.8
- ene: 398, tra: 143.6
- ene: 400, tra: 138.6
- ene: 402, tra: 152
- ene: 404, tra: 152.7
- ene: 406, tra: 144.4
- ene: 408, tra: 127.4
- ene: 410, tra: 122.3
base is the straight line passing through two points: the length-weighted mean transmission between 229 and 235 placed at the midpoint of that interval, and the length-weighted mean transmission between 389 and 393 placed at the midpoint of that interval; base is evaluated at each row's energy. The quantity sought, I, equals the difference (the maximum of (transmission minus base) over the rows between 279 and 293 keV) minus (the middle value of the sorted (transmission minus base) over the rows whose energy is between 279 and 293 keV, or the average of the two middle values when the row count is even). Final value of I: 5.5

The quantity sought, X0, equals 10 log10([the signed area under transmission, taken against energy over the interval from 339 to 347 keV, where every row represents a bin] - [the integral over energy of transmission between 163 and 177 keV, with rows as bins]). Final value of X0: 14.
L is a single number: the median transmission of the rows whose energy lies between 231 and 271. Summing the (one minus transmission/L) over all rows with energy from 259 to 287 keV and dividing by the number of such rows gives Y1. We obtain -0.053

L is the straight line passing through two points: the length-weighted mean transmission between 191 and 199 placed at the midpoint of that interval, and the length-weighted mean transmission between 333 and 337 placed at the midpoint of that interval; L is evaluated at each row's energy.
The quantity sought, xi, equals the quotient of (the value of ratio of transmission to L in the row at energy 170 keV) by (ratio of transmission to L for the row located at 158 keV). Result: 0.61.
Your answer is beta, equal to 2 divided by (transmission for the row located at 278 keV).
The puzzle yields 0.0123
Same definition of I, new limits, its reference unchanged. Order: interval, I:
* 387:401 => 4.8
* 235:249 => 2.0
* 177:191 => 14.4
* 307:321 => 9.3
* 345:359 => 9.4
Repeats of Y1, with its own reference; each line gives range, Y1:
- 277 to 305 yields -0.051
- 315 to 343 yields 0.015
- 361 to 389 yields 0.115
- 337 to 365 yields 0.036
